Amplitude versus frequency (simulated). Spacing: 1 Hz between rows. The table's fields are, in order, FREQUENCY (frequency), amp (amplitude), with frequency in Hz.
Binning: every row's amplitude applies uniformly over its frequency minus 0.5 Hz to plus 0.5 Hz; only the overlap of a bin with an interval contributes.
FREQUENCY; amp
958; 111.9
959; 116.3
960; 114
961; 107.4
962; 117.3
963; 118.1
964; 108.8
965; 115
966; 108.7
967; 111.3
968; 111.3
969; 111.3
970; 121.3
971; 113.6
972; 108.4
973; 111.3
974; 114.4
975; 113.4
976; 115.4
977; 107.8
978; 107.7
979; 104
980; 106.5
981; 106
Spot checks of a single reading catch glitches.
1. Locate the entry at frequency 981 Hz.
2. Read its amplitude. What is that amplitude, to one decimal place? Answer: 106.0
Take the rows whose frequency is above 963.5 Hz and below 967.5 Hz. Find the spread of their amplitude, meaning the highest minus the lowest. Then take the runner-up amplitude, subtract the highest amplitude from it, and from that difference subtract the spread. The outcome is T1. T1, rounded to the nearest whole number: -10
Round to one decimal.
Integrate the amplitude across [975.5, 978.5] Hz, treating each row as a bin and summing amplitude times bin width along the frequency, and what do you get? 330.9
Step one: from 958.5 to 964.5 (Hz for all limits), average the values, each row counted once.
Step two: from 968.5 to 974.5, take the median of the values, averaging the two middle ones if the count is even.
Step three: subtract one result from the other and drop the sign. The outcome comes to 1.20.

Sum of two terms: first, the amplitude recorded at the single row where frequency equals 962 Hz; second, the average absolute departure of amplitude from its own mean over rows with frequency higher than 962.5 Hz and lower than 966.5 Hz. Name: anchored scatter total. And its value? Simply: 121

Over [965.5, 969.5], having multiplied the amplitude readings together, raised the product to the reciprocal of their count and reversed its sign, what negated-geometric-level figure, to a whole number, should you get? -111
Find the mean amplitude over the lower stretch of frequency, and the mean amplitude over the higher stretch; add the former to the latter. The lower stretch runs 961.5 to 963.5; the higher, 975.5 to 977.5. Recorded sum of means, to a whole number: 229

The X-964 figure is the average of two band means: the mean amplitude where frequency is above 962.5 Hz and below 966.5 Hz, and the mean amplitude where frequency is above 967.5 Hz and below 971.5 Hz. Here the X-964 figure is 114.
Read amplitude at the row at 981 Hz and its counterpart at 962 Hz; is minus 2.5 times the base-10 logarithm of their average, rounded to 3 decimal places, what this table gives -5.120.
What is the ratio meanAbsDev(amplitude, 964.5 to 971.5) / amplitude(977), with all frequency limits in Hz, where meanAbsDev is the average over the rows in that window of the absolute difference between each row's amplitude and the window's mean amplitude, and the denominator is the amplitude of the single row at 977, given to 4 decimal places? 0.0272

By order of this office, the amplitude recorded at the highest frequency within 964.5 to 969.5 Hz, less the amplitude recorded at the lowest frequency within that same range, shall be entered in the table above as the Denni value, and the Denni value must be -3.7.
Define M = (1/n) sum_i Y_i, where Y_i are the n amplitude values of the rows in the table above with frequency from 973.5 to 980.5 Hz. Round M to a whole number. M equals 110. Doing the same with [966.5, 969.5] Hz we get 111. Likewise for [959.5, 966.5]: 113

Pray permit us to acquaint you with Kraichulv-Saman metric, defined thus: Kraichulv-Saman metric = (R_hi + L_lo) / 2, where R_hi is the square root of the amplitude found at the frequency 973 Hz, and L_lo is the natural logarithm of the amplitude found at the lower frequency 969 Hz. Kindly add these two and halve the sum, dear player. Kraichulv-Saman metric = 7.63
